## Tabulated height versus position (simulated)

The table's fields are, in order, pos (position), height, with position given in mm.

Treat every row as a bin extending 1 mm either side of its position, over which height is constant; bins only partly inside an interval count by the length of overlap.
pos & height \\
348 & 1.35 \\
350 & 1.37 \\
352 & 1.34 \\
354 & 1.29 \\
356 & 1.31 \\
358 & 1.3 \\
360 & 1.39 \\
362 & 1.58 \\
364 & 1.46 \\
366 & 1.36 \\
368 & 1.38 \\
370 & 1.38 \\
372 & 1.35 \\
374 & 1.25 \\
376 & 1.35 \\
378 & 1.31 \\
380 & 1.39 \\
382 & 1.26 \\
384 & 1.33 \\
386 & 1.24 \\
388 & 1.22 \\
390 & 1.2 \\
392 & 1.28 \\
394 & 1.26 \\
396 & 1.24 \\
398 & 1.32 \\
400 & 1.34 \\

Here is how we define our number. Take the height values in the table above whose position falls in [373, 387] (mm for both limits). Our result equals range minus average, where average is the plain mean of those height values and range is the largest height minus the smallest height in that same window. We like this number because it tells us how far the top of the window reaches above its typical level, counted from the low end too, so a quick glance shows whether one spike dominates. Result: -1.15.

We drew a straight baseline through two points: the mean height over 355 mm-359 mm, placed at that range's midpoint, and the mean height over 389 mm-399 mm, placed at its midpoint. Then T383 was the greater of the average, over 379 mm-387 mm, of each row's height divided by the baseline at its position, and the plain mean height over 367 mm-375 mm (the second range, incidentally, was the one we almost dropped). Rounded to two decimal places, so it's 1.34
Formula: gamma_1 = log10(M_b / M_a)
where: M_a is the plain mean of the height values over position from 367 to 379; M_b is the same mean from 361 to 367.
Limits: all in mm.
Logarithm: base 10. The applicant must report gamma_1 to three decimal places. 0.040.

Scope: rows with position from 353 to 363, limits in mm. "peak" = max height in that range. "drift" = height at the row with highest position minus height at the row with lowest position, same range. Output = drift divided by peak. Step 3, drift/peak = 0.18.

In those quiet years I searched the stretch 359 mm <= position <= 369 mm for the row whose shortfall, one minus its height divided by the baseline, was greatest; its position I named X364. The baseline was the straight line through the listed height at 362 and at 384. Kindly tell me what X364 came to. 360 mm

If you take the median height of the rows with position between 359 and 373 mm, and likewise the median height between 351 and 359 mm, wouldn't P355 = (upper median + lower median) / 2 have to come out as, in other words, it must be 1.34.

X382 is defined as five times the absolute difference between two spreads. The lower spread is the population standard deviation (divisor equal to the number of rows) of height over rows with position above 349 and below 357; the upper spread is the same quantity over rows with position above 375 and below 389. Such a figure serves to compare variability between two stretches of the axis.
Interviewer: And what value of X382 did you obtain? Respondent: 0.136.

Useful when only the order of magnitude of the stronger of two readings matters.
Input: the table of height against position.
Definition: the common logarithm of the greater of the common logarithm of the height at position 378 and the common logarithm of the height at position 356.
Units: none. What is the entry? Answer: -0.93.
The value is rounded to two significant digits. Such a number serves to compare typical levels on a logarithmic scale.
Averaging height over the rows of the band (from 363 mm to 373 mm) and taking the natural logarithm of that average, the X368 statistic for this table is 0.33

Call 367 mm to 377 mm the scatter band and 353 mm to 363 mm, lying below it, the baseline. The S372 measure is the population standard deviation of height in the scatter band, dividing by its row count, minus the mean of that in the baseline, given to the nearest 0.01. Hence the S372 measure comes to -1.33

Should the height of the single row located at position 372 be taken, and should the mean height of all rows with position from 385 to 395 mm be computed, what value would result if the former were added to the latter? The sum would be 2.59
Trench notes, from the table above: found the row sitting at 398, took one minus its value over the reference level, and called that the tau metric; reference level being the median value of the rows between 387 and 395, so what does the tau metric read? -0.06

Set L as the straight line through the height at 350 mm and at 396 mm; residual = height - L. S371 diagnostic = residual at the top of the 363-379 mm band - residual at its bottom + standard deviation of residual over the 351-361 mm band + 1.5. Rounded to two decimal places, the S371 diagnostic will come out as 1.43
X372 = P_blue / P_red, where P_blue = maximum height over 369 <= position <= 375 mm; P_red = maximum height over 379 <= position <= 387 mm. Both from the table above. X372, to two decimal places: 0.99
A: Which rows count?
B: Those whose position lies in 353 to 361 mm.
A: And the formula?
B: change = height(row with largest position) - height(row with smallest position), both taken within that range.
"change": 0.10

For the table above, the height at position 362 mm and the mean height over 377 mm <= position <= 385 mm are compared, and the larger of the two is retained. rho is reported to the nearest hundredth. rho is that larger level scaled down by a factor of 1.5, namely 1.05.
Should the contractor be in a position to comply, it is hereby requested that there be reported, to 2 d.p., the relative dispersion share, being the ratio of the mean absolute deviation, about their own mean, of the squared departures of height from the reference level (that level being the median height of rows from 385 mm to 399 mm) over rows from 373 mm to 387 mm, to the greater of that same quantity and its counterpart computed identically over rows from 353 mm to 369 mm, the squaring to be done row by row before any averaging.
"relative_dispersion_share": 0.24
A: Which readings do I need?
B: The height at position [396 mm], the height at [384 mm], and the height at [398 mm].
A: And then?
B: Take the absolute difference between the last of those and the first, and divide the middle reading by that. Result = 17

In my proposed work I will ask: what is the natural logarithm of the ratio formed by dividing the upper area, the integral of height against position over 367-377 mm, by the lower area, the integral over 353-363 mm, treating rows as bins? -0.024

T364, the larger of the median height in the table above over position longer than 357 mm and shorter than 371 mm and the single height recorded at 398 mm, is 1.38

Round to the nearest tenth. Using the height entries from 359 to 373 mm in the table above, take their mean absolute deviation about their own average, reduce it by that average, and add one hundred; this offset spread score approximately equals 98.6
